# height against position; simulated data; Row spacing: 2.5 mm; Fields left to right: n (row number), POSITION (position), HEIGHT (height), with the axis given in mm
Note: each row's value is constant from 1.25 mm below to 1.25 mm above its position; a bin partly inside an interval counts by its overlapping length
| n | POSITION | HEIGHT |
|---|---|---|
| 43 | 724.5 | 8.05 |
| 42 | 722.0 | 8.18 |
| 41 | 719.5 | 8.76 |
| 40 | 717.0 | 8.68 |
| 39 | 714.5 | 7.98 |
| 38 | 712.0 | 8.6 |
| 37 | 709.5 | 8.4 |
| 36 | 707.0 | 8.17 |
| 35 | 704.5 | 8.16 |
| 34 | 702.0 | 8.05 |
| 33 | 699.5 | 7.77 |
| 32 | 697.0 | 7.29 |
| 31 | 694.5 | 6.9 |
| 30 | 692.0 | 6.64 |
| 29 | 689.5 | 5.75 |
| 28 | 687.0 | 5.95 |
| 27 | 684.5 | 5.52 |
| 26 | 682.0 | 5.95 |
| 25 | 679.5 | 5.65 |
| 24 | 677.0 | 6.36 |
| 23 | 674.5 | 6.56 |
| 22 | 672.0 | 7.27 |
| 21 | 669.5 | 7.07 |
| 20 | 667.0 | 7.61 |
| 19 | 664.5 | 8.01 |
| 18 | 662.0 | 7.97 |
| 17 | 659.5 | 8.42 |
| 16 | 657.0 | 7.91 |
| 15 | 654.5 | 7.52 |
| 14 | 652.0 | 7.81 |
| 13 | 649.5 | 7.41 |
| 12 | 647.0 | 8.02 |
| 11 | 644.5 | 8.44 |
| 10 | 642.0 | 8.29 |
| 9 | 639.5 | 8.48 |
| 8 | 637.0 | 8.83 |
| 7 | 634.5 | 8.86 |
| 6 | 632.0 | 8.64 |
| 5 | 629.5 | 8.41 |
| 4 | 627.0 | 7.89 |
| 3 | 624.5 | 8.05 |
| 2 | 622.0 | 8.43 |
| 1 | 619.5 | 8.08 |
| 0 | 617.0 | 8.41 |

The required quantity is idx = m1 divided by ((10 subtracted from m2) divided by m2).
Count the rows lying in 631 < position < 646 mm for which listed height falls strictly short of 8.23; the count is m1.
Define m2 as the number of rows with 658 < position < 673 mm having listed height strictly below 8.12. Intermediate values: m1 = 0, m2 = 5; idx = 0.0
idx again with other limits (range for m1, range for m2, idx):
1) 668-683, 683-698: -9.0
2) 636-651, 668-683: -3.0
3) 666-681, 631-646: 0.0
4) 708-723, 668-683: -3.0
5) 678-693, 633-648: -0.7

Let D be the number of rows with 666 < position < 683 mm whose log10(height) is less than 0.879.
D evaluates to 6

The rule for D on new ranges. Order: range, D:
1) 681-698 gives 7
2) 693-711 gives 2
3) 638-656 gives 2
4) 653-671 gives 2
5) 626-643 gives 0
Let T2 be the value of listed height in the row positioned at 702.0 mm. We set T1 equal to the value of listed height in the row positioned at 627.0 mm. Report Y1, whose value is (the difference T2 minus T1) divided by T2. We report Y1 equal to 0.0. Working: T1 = 7.89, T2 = 8.05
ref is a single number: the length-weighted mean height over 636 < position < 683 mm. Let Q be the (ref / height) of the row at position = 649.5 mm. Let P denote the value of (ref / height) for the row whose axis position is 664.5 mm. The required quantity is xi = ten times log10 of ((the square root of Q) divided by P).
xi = 0.30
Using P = 0.94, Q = 1.02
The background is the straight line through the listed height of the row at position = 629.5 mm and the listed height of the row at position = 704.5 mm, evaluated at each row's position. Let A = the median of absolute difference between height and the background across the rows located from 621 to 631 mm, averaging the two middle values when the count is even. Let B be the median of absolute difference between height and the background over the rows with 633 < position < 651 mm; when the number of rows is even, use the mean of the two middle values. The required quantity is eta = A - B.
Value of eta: -0.1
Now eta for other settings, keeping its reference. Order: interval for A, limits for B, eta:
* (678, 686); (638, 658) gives 2.2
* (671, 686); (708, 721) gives 1.6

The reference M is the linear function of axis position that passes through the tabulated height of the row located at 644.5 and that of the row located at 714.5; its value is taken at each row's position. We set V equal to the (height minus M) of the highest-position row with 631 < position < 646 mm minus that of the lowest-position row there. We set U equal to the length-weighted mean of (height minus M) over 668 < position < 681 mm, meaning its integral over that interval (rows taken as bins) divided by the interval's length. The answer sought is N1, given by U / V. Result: 14.0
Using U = -1.7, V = -0.1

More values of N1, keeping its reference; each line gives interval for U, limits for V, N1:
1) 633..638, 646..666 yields 3.2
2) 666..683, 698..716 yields -5.2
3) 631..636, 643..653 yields -0.4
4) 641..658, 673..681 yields 0.6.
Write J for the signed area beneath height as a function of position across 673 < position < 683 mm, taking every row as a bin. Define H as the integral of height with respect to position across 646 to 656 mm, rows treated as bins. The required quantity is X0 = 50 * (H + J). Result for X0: 6925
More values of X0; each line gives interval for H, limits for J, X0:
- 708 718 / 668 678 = 7624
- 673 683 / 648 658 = 6914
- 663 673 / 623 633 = 7875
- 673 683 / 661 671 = 6905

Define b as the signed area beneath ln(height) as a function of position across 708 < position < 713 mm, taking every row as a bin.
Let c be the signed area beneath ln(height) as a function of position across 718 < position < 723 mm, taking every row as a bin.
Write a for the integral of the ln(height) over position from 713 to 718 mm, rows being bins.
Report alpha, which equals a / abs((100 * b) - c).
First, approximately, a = 10.6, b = 10.7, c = 10.7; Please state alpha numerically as 0.0100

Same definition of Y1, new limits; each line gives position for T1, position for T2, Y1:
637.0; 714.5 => -0.1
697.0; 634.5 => 0.2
